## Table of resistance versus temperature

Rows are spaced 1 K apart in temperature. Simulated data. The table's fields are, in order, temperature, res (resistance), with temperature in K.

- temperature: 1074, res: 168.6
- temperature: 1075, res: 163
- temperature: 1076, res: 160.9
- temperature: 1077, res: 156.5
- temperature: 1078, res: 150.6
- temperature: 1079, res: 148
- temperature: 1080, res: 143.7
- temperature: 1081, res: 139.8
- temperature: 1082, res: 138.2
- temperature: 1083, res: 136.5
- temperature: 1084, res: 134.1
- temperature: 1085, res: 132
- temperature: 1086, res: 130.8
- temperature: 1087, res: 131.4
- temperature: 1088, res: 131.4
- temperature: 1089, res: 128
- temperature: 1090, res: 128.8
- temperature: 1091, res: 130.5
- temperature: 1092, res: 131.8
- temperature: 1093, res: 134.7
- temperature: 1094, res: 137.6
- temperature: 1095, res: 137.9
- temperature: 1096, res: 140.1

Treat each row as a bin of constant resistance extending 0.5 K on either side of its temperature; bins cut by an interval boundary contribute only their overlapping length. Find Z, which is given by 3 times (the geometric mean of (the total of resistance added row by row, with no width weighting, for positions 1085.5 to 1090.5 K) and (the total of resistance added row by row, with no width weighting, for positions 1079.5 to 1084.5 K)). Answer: 2013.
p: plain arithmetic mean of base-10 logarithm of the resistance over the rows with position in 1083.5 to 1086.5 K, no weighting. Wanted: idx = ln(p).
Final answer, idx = 0.752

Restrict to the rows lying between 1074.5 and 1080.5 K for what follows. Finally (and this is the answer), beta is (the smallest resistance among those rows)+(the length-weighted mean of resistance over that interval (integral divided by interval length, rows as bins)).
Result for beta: 297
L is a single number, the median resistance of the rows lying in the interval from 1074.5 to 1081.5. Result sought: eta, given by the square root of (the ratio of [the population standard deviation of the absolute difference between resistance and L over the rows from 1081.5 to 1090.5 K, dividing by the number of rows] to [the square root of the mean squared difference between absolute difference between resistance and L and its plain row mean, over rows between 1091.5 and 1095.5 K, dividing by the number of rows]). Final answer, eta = 1.1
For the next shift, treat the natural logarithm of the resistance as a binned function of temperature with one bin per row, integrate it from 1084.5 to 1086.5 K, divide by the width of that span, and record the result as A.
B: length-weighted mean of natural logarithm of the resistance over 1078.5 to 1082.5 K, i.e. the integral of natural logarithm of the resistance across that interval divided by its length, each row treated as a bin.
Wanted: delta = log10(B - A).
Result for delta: -1.1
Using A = 4.88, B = 4.96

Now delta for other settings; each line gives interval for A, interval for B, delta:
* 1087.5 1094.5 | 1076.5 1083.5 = -1.0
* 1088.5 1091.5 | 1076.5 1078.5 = -0.8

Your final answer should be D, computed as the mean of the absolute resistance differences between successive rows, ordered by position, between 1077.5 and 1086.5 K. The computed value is 2.5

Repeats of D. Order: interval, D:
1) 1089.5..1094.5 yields 2.2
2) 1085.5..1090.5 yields 1.2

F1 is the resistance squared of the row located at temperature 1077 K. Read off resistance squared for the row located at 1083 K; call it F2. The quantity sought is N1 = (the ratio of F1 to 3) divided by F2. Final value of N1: 0.44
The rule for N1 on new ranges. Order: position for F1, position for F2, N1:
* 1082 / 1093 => 0.35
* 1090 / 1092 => 0.32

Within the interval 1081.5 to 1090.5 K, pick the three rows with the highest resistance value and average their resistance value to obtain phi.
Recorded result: 136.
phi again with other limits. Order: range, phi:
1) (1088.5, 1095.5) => 137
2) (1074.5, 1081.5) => 160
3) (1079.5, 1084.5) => 141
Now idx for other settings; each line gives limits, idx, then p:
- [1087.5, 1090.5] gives 0.748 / 2.11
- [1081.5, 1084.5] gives 0.758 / 2.13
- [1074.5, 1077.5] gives 0.790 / 2.20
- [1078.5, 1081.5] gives 0.769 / 2.16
